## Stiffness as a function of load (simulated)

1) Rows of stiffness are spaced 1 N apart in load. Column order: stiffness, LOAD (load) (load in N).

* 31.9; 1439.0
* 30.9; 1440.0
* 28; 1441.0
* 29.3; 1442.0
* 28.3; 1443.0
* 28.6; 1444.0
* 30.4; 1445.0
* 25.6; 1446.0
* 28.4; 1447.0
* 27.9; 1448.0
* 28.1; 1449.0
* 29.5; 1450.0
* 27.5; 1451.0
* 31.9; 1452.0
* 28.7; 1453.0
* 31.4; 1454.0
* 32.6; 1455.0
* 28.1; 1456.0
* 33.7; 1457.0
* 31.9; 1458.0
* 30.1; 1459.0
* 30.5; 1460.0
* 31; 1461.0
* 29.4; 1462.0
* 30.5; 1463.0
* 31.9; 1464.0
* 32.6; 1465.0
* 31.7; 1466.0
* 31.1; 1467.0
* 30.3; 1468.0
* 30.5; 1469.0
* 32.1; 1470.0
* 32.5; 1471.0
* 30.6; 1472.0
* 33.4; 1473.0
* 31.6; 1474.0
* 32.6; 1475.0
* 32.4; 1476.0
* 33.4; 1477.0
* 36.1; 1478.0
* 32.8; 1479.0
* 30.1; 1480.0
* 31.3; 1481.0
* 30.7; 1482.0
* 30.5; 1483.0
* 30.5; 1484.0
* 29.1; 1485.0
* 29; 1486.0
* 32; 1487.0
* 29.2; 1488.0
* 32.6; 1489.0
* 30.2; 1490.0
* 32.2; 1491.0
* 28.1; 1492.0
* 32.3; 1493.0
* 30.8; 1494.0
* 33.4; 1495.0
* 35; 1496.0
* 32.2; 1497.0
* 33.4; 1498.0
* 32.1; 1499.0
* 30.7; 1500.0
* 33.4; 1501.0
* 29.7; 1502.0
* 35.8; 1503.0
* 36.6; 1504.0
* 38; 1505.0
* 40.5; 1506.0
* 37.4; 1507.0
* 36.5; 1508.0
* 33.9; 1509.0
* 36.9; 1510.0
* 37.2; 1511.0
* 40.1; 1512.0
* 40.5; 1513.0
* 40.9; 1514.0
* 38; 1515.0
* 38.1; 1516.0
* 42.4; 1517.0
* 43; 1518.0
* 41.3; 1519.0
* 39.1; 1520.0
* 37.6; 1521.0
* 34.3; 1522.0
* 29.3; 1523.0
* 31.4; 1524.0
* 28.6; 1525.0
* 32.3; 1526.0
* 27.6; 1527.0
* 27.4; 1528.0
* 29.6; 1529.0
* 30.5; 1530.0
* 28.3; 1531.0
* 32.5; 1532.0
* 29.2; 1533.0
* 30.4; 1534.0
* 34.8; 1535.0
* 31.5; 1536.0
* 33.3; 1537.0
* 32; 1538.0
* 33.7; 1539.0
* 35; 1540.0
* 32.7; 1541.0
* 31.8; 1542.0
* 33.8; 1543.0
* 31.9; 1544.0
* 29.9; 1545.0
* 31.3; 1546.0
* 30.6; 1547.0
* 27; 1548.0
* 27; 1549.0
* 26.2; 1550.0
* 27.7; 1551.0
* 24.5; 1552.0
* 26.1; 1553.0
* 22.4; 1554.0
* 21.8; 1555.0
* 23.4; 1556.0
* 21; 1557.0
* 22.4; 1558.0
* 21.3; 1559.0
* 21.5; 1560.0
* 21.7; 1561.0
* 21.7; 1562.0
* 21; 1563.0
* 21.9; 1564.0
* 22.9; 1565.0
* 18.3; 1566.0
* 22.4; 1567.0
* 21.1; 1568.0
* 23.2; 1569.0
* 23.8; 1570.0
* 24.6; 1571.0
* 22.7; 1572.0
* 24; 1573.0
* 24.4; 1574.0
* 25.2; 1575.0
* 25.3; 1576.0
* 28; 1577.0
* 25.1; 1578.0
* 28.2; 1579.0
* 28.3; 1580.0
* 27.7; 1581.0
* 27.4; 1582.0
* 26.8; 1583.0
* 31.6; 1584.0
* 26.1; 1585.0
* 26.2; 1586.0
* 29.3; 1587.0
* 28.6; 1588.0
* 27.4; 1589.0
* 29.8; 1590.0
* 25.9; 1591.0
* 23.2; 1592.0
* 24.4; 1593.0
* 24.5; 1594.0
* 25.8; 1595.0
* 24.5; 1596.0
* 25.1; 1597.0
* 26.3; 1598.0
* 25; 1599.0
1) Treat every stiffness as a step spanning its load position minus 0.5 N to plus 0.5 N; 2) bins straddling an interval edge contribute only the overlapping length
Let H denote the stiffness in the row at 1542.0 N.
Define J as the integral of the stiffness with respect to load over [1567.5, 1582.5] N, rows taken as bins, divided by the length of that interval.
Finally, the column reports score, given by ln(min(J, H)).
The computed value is 3.23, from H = 31.8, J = 25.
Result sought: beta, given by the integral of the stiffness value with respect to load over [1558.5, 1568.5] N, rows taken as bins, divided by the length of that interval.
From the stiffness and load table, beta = 21.4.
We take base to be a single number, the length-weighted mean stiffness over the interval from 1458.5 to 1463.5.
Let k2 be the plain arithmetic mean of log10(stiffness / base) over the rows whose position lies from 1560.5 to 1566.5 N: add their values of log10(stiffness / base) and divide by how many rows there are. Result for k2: -0.155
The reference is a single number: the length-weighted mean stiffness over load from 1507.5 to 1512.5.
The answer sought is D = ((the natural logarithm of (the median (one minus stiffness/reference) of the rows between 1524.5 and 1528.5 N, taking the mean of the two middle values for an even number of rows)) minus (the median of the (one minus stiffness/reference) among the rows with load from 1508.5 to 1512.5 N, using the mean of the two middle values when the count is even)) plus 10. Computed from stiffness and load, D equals 8.6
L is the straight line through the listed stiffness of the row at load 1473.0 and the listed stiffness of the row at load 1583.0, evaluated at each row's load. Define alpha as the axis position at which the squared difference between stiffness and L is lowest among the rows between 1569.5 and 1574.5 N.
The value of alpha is 1571.0 N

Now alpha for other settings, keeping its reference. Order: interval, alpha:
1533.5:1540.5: 1534.0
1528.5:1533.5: 1529.0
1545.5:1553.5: 1551.0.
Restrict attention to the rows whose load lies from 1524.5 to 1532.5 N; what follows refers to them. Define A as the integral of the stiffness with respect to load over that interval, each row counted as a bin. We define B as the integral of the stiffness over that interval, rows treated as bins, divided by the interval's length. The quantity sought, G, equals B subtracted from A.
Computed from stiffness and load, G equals 207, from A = 237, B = 29.6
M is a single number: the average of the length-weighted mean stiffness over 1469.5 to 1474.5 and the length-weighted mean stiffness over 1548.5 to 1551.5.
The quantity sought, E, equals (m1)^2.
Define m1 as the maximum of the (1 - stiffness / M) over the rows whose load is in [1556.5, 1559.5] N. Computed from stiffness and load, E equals 0.08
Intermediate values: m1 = 0.29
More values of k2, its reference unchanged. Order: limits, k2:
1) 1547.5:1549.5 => -0.050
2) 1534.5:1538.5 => 0.035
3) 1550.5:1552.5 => -0.066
